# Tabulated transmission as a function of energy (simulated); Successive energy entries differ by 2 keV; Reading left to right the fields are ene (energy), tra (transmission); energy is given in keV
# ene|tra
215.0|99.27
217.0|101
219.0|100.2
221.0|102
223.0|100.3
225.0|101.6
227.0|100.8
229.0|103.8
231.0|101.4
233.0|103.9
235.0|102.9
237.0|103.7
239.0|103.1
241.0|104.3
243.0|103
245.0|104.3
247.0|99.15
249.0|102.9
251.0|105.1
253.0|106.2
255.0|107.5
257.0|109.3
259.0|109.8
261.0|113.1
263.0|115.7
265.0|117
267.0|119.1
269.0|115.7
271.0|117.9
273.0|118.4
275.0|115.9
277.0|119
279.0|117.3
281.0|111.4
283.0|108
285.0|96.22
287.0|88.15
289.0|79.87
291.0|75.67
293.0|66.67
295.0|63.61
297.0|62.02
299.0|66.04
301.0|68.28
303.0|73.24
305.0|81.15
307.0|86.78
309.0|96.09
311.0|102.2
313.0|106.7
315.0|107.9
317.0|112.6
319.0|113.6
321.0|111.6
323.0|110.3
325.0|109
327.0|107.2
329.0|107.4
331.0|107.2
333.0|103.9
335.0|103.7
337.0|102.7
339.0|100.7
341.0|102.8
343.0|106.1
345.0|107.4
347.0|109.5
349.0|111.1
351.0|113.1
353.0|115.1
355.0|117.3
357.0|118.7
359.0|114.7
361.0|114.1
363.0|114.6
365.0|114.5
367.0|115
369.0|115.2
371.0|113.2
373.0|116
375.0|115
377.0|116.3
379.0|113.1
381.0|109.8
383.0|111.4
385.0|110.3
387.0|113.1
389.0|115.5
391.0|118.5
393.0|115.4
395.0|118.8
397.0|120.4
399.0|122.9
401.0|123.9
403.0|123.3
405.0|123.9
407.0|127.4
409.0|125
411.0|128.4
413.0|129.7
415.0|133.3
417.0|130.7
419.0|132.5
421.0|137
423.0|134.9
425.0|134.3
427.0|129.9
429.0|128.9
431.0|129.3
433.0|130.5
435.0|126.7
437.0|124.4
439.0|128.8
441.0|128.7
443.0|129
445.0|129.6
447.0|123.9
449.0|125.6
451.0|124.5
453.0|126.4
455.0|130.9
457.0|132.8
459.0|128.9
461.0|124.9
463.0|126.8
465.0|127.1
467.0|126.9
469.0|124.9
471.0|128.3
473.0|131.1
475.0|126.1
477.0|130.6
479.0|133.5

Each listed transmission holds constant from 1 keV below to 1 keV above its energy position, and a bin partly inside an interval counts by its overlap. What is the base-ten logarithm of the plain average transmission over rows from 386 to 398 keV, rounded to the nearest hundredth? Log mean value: 2.07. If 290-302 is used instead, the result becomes 1.83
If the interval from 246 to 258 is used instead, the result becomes 2.02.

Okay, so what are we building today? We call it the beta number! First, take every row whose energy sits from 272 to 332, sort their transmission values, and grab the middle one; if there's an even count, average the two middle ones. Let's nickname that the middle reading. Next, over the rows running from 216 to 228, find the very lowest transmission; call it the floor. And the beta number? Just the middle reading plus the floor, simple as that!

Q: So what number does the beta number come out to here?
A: 207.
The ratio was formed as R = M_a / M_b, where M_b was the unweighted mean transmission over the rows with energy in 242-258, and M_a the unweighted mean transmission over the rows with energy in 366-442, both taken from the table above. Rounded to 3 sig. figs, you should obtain 1.17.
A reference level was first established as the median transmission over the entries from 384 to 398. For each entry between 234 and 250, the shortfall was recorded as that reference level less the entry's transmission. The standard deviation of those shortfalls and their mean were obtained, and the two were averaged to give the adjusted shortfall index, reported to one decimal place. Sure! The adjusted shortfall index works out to 7.1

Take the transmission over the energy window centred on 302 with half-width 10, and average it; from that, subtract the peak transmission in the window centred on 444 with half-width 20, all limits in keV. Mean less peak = -58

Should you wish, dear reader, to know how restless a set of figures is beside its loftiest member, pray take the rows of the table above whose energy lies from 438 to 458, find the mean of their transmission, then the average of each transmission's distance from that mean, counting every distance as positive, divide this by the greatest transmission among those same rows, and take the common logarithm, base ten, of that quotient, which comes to -1.8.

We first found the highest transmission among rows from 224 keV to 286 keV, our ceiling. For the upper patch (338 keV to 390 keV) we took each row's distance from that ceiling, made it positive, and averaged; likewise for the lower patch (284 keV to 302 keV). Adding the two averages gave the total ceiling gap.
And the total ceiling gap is 52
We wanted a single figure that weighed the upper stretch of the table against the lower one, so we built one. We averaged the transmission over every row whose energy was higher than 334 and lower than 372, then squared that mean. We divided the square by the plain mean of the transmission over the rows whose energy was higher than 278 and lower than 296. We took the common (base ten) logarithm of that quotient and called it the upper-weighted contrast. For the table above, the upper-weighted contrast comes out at 2.14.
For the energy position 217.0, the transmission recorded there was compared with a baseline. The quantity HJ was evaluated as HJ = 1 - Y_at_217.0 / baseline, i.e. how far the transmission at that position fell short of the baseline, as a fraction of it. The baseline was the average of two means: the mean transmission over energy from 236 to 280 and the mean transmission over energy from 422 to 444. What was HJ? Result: 0.16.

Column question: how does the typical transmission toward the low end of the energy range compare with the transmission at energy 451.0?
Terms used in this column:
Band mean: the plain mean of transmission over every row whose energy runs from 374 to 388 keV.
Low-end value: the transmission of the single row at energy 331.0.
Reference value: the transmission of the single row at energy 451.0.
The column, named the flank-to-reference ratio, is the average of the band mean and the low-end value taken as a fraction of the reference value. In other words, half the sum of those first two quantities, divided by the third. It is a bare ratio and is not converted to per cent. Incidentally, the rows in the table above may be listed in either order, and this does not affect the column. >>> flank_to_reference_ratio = 0.883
